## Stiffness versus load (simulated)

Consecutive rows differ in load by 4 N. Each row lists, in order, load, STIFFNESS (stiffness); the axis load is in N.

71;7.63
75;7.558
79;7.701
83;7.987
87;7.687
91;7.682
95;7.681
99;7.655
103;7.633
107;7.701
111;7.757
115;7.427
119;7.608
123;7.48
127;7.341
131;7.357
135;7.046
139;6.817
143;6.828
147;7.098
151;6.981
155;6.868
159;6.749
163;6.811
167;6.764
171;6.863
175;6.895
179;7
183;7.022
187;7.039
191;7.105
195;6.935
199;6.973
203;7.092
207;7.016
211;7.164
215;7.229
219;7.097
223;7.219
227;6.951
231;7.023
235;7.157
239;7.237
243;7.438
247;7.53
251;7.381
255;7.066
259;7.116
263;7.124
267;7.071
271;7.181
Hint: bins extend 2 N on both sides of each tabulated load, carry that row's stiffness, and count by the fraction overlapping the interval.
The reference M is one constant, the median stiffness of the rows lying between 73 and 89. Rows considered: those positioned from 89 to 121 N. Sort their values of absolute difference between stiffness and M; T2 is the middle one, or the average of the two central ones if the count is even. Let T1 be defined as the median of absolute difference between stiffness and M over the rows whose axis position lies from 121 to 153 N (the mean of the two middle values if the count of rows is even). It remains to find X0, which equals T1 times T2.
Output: 0.03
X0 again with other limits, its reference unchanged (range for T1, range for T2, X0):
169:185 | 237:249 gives 0.19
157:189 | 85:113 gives 0.01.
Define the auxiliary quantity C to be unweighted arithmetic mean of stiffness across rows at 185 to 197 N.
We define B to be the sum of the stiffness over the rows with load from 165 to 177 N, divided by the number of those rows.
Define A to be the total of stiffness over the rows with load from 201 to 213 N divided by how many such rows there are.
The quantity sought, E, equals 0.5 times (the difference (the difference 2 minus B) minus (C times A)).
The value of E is -27.3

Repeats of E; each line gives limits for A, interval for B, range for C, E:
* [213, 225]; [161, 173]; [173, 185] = -27.4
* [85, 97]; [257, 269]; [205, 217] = -30.0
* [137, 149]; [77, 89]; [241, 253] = -28.7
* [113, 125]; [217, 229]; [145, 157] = -28.7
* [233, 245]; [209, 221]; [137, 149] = -27.7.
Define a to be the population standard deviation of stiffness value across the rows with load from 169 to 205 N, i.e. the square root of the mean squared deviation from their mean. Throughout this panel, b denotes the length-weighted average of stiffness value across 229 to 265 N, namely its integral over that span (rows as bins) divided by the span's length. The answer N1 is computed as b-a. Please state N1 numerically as 7.2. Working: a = 0.08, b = 7.2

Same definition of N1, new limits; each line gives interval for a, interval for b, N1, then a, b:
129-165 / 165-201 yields 6.8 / 0.18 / 7.0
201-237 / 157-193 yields 6.8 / 0.09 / 6.9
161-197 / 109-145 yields 7.2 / 0.11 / 7.3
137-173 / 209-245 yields 7.1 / 0.10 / 7.2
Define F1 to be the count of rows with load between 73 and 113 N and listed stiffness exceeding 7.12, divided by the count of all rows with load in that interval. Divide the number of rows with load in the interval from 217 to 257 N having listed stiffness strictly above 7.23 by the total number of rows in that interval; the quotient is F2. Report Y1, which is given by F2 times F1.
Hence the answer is 0.40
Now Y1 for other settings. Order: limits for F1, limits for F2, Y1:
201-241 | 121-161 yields 0.15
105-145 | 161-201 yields 0.00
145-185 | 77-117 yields 0.00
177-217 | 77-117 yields 0.20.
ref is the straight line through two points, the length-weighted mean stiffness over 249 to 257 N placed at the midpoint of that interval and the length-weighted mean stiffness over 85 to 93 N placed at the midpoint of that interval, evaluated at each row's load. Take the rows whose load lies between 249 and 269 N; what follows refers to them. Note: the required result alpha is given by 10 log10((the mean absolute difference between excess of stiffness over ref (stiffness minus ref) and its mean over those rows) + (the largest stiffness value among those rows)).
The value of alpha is 8.73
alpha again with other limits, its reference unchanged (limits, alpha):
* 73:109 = 9.06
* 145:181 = 8.57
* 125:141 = 8.78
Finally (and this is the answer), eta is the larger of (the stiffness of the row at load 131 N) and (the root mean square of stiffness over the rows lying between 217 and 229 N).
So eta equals 7.36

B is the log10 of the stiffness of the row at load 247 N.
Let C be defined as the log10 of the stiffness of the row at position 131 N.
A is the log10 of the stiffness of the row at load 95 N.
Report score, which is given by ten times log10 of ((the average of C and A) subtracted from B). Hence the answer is -31.3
